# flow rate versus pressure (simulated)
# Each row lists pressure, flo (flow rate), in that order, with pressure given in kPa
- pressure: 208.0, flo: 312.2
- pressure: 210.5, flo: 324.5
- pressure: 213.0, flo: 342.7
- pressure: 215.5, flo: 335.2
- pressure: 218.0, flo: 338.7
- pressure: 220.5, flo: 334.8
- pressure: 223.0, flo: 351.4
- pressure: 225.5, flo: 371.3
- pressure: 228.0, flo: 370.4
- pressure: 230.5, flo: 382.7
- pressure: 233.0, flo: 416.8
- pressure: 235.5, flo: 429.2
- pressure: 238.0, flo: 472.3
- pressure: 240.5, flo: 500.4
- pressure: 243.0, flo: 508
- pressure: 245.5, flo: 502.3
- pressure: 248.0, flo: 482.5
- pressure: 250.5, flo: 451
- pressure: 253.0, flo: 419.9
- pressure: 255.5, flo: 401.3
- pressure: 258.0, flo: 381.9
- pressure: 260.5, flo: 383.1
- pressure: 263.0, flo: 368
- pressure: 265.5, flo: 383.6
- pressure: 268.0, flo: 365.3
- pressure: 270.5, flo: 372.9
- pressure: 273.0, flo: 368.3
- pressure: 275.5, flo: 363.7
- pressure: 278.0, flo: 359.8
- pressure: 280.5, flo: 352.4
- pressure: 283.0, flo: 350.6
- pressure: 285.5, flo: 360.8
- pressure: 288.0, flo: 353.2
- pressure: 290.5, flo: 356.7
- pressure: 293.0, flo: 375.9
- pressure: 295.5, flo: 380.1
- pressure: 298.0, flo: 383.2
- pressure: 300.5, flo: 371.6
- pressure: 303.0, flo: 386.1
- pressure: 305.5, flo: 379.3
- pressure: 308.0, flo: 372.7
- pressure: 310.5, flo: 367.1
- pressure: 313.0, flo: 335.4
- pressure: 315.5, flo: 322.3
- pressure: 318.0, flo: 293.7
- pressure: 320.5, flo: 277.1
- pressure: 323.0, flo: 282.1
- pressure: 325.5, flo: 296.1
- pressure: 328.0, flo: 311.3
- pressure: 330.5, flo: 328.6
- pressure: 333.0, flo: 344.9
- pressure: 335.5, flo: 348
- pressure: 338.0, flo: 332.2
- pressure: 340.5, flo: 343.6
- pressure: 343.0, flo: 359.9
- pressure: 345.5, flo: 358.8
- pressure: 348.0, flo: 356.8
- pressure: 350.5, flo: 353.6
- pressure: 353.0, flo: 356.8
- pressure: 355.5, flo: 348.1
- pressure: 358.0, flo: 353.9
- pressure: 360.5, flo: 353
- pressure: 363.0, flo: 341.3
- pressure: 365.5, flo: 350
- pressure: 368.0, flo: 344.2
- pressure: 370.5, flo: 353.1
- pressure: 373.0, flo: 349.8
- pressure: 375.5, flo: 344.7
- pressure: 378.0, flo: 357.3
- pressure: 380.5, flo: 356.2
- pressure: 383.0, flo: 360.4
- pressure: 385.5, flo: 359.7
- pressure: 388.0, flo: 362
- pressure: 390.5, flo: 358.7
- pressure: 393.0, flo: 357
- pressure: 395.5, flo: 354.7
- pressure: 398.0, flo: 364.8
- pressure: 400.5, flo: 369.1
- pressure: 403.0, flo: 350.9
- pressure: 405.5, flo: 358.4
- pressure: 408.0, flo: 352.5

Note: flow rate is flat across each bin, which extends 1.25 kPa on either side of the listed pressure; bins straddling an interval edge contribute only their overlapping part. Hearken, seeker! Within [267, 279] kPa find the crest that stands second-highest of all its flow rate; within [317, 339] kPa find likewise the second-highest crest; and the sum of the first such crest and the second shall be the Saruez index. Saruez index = 713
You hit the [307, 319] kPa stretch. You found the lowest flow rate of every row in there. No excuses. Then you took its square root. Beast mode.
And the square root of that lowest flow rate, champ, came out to 17.1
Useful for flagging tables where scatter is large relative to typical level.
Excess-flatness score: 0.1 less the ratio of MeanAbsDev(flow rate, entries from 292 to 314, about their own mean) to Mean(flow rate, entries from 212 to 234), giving 0.07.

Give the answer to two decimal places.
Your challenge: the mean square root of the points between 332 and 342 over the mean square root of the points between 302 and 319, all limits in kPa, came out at 0.99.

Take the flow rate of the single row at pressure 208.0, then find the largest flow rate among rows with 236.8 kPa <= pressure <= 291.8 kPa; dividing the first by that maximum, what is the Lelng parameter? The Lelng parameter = 0.61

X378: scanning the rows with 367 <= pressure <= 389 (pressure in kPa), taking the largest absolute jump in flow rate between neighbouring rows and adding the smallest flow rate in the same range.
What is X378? 357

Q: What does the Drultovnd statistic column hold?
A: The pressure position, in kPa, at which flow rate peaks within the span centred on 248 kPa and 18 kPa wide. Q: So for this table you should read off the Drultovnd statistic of 243.0 kPa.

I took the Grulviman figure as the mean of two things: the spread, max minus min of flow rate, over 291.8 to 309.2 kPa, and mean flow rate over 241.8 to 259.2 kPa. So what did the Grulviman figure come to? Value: 232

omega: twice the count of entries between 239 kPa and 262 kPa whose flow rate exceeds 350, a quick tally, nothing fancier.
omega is 18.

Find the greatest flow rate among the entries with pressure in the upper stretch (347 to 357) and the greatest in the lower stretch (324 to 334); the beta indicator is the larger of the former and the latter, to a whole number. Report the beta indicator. 357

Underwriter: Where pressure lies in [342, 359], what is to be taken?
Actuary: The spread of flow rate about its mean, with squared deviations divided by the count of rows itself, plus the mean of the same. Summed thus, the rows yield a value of 359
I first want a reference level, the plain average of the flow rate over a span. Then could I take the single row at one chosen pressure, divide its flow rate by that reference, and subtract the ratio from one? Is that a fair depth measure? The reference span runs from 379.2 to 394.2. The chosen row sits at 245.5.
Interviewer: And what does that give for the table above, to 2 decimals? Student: -0.40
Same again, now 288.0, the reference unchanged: 0.02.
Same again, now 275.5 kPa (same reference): -0.01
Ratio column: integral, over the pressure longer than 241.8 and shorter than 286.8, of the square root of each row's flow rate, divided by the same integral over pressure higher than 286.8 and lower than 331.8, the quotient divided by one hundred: 0.0108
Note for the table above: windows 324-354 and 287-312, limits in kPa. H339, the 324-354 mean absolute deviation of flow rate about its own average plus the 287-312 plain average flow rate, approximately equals 388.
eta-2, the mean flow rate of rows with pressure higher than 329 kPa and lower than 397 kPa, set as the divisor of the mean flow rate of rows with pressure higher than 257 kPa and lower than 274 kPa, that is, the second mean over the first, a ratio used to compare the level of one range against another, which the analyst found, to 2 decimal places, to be 1.07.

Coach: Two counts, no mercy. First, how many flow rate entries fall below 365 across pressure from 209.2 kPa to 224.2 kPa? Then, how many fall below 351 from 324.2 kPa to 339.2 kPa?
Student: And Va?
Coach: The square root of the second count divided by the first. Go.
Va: 1.0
